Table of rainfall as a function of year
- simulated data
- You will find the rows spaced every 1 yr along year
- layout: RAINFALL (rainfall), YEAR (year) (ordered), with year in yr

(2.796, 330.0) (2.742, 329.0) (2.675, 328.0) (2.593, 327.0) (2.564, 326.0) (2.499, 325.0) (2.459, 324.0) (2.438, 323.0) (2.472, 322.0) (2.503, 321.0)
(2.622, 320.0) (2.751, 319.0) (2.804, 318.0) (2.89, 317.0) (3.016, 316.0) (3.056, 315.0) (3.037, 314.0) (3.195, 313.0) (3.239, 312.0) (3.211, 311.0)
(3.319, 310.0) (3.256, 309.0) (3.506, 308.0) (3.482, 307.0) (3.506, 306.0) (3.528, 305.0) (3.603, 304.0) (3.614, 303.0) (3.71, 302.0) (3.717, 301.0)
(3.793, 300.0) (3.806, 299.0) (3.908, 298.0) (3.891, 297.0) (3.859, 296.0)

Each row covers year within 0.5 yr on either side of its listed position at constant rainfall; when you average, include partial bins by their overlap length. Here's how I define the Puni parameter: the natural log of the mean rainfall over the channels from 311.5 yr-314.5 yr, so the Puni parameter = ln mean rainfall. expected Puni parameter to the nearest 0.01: 1.15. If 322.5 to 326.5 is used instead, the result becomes 0.91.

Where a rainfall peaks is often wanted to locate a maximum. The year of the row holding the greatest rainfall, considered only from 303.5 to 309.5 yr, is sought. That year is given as 304.0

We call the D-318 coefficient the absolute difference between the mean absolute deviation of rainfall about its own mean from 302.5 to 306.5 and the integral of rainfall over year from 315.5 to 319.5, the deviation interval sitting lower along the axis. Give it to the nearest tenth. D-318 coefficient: 11.4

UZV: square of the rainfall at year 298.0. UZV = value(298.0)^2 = 15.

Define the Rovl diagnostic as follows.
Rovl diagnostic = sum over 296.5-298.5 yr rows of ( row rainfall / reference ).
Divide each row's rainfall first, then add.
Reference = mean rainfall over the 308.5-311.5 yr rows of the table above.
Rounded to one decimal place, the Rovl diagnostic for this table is 2.4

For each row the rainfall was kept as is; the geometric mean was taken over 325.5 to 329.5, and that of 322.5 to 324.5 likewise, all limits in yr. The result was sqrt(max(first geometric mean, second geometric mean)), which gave 1.63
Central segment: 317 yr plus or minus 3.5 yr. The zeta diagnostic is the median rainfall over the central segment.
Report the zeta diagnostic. 2.9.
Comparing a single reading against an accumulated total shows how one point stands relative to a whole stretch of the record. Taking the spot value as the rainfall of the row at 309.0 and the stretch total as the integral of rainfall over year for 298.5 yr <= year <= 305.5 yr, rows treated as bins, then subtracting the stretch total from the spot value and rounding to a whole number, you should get -23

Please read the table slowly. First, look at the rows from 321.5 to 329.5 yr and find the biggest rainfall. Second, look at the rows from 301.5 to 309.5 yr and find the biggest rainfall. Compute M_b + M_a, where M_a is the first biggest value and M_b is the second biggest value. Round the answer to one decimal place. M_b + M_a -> 6.5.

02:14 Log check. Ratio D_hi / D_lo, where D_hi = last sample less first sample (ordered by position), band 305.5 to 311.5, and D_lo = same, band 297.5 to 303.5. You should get 1.0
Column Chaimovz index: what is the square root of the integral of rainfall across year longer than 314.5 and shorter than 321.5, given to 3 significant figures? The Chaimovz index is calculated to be 4.43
